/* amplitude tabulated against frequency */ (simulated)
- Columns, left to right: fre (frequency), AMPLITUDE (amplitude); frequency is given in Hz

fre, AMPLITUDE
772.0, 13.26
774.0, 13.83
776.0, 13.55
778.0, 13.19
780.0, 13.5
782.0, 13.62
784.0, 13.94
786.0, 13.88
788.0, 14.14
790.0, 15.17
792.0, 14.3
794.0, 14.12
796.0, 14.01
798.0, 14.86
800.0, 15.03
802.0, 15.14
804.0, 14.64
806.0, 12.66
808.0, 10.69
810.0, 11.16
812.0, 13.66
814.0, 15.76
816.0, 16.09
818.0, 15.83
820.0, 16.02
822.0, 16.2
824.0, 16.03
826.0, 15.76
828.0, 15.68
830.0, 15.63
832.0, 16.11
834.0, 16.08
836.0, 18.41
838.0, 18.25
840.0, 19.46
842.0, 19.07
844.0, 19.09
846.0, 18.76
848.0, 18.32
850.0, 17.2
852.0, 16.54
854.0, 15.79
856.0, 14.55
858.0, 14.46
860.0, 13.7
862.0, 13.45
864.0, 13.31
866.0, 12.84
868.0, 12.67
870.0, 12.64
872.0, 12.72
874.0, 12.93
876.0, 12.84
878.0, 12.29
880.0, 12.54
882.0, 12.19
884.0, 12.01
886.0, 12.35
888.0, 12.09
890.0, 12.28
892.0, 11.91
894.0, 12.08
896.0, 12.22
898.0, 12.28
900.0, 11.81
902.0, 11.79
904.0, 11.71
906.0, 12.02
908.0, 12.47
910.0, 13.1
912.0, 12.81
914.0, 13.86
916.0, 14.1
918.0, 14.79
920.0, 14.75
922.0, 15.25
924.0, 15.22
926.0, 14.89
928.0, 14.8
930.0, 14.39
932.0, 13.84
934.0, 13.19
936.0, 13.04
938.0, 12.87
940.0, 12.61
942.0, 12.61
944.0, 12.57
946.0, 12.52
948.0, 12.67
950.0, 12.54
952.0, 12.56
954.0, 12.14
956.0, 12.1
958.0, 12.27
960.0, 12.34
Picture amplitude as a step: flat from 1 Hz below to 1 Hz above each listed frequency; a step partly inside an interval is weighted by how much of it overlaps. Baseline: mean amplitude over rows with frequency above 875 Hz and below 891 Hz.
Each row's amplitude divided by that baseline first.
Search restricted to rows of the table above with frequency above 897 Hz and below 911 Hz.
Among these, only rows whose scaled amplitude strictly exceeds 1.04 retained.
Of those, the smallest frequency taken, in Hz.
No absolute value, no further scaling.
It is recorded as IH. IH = 910.0 Hz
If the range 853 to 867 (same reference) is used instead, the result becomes 854.0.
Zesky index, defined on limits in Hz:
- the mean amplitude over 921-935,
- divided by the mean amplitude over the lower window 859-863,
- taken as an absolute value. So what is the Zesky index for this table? 1.07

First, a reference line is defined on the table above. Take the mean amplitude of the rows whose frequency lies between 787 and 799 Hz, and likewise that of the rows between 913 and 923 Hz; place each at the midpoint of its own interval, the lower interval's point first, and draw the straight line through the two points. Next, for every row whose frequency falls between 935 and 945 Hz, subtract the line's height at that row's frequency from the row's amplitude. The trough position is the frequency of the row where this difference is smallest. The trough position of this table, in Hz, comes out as 944.0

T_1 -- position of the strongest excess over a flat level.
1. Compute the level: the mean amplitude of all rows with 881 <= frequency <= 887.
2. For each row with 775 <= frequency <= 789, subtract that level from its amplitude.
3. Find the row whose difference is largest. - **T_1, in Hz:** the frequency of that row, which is 788.0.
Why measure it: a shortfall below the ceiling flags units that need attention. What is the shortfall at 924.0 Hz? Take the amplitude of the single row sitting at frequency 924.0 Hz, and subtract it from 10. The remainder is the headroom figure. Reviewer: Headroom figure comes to -5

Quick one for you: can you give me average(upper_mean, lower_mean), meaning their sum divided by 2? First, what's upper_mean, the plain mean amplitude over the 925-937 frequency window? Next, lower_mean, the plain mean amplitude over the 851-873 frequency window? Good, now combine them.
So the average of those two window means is 14.0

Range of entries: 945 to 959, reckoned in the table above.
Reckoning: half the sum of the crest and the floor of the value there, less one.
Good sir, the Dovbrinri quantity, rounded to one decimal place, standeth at 11.4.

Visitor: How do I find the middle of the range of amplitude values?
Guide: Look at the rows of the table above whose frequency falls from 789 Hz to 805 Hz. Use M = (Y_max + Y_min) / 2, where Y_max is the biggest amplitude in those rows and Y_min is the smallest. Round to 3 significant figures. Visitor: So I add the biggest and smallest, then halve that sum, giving 14.6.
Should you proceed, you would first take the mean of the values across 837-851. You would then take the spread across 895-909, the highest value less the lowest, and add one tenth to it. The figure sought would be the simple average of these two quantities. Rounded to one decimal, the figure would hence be 9.7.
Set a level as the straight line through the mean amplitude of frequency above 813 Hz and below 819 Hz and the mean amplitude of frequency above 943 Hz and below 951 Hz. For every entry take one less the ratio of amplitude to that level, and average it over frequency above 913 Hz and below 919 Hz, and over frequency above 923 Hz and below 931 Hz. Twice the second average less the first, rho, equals -0.20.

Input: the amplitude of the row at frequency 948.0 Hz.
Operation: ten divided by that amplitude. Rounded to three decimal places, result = 0.789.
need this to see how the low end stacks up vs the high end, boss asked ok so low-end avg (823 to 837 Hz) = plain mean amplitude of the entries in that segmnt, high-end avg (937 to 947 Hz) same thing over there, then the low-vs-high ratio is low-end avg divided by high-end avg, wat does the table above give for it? 1.29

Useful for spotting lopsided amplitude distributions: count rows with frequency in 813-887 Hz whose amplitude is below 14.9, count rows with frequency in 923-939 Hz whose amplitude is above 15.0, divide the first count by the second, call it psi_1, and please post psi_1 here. 16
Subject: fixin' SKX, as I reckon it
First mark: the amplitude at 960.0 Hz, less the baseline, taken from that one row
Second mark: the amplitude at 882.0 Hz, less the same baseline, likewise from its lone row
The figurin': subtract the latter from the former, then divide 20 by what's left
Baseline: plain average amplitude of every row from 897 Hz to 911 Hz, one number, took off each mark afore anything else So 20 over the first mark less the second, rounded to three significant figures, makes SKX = 133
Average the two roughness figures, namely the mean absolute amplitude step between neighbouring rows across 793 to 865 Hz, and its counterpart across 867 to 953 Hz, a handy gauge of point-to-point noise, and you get 0.46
